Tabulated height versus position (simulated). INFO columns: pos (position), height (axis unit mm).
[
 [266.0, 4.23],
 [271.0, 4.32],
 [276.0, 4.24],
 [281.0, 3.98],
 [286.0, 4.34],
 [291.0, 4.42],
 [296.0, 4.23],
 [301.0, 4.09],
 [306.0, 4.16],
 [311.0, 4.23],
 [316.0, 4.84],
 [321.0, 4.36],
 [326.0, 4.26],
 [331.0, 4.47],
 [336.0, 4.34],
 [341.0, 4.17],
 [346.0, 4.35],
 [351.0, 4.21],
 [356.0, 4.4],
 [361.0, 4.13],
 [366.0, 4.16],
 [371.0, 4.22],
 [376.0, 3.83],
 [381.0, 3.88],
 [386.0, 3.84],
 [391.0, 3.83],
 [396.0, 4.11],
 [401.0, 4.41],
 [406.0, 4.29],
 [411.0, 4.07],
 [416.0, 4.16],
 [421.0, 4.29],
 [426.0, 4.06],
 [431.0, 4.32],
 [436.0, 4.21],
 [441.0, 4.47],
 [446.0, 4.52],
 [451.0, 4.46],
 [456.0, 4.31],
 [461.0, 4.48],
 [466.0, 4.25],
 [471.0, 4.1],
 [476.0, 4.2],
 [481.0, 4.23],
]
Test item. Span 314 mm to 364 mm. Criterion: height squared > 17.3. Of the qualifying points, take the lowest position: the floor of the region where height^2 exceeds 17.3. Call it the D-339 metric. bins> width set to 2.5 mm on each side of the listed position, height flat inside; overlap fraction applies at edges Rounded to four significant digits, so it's 316.0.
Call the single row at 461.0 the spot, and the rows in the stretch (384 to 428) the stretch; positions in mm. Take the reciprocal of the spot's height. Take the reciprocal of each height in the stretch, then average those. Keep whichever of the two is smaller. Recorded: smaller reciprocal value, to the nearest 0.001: 0.223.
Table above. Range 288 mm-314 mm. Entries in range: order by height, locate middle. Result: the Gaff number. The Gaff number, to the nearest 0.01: 4.23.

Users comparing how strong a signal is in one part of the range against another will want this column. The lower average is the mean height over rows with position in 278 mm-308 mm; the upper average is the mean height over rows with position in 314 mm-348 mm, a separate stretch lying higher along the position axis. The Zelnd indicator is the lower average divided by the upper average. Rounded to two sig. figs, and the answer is 0.96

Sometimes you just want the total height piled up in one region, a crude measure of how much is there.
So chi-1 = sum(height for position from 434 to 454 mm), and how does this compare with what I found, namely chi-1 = 17.7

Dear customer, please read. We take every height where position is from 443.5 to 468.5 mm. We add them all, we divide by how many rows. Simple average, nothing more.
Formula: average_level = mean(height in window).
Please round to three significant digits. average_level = 4.40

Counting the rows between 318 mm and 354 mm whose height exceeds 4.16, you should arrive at 7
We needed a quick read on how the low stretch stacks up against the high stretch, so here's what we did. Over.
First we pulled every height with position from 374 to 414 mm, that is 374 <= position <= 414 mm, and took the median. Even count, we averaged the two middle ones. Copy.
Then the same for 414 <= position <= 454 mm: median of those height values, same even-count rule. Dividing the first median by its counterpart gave 0.92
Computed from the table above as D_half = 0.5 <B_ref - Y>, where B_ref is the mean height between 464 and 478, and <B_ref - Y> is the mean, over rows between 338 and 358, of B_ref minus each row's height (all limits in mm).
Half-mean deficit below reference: -0.050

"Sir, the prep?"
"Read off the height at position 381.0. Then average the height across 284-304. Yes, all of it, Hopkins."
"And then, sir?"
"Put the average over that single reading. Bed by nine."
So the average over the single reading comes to 1.10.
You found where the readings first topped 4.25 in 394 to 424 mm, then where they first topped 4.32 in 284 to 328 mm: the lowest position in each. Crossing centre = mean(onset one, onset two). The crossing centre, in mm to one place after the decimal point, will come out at 343.5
